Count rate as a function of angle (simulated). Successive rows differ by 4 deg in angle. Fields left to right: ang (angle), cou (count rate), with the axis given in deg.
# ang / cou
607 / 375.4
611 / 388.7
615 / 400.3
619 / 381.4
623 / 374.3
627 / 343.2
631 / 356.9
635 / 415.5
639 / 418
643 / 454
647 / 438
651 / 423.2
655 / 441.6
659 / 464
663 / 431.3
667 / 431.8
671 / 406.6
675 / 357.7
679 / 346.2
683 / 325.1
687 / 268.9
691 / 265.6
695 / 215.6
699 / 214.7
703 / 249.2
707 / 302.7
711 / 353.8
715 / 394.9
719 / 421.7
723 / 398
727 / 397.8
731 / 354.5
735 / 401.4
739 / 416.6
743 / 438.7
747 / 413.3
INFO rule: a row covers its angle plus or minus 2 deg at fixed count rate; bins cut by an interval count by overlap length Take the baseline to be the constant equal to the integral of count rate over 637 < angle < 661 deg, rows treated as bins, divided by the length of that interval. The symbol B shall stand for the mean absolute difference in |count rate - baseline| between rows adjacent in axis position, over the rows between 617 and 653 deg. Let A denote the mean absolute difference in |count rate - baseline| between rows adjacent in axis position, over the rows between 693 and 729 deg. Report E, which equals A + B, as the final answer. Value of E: 47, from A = 29.0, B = 18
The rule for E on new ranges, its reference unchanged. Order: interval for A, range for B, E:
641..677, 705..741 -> 50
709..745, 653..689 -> 53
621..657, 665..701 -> 47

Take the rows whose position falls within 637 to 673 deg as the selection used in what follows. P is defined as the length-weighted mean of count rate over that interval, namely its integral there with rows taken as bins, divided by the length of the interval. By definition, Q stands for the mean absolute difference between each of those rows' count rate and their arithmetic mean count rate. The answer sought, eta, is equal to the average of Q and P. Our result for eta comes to 224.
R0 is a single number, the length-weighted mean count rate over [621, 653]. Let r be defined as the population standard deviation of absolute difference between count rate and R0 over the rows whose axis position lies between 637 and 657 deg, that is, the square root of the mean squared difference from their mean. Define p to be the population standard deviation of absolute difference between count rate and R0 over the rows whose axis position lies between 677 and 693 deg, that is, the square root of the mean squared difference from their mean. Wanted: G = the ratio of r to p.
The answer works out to 0.4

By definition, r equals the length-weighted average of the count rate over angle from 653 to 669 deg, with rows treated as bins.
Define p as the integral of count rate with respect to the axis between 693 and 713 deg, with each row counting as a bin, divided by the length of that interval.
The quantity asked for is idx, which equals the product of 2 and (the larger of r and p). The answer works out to 884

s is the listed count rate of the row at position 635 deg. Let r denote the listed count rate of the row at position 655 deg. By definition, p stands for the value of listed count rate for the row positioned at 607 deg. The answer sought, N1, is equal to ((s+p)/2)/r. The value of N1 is 0.90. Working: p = 375.4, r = 441.6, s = 415.5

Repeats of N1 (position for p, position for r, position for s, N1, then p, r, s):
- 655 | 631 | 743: 1.23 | 441.6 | 356.9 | 438.7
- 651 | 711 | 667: 1.21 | 423.2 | 353.8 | 431.8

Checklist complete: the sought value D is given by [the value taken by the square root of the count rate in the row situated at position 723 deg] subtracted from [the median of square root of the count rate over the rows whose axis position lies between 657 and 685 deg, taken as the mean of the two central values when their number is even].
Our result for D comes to 0.2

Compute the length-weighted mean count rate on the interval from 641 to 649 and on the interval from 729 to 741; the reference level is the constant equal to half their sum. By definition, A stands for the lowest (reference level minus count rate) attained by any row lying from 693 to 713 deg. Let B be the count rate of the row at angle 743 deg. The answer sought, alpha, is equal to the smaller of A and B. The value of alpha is 65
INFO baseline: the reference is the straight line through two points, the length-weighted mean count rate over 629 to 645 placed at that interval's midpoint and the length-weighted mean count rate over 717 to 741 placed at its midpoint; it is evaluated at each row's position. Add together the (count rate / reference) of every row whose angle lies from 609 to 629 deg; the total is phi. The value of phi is 4.6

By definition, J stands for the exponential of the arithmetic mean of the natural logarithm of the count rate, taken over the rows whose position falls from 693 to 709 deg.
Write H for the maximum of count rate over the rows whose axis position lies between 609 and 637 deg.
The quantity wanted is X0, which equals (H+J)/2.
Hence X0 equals 329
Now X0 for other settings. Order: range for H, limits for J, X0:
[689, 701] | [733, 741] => 337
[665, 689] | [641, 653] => 435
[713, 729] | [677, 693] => 361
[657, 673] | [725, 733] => 420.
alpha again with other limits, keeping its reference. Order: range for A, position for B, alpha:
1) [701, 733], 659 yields -3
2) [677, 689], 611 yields 72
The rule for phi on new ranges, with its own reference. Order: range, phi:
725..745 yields 5.1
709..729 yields 4.9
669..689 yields 4.2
